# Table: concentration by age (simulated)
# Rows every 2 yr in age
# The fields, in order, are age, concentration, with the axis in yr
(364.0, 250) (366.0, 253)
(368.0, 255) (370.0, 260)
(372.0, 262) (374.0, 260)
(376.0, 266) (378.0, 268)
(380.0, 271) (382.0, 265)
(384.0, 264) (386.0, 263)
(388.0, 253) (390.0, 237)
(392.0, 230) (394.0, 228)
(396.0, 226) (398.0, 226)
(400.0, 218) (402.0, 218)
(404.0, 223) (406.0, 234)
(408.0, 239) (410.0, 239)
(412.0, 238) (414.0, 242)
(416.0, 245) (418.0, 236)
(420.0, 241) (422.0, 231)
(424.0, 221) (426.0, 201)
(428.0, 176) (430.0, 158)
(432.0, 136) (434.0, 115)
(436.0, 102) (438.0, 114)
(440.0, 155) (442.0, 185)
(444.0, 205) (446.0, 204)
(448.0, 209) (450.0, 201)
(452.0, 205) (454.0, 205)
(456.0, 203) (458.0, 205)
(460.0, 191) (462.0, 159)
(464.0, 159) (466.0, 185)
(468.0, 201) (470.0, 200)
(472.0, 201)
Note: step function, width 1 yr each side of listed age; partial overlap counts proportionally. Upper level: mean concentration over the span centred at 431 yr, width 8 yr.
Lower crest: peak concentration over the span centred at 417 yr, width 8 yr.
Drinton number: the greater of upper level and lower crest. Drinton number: 245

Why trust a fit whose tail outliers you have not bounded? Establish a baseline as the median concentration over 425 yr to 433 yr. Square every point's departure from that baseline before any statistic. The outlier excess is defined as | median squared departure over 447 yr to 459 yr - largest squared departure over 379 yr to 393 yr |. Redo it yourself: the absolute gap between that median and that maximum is 9372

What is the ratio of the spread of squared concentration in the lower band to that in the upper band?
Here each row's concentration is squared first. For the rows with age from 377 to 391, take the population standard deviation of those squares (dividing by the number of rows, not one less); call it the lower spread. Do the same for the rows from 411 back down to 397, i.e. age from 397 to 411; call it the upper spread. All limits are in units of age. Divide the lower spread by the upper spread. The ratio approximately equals 1.4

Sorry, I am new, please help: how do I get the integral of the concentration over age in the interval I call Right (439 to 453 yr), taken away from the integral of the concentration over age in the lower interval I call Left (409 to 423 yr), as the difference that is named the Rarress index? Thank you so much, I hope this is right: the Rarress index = 616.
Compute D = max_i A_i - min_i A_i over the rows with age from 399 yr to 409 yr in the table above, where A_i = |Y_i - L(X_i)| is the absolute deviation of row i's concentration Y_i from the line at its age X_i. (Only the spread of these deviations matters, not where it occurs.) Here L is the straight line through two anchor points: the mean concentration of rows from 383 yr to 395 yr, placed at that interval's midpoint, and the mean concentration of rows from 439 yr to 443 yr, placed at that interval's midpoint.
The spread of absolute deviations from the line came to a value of 20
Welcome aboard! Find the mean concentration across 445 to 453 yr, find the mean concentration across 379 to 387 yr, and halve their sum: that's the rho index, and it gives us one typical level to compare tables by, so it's 235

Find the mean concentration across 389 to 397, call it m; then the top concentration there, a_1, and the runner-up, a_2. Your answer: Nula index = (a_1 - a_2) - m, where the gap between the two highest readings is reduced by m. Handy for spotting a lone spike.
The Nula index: -223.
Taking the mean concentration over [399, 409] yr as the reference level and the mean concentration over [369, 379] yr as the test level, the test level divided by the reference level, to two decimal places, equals 1.16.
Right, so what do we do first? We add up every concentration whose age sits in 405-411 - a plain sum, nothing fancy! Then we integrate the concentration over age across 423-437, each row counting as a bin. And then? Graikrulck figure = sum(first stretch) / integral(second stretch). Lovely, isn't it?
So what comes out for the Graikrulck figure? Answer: 0.32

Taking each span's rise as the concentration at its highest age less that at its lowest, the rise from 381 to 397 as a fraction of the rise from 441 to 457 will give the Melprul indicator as -2.2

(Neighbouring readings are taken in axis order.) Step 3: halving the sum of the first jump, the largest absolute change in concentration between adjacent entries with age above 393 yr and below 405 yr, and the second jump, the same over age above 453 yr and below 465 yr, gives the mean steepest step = 20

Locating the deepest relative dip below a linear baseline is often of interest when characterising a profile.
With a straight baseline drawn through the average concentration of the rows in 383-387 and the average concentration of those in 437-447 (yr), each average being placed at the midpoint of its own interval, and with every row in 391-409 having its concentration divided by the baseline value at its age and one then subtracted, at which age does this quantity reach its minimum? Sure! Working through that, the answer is 400.0 yr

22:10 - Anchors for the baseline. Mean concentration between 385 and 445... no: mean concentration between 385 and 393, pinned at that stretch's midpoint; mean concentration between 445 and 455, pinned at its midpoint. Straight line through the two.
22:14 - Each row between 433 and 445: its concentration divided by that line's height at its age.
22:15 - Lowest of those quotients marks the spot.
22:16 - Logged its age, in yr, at 436.0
